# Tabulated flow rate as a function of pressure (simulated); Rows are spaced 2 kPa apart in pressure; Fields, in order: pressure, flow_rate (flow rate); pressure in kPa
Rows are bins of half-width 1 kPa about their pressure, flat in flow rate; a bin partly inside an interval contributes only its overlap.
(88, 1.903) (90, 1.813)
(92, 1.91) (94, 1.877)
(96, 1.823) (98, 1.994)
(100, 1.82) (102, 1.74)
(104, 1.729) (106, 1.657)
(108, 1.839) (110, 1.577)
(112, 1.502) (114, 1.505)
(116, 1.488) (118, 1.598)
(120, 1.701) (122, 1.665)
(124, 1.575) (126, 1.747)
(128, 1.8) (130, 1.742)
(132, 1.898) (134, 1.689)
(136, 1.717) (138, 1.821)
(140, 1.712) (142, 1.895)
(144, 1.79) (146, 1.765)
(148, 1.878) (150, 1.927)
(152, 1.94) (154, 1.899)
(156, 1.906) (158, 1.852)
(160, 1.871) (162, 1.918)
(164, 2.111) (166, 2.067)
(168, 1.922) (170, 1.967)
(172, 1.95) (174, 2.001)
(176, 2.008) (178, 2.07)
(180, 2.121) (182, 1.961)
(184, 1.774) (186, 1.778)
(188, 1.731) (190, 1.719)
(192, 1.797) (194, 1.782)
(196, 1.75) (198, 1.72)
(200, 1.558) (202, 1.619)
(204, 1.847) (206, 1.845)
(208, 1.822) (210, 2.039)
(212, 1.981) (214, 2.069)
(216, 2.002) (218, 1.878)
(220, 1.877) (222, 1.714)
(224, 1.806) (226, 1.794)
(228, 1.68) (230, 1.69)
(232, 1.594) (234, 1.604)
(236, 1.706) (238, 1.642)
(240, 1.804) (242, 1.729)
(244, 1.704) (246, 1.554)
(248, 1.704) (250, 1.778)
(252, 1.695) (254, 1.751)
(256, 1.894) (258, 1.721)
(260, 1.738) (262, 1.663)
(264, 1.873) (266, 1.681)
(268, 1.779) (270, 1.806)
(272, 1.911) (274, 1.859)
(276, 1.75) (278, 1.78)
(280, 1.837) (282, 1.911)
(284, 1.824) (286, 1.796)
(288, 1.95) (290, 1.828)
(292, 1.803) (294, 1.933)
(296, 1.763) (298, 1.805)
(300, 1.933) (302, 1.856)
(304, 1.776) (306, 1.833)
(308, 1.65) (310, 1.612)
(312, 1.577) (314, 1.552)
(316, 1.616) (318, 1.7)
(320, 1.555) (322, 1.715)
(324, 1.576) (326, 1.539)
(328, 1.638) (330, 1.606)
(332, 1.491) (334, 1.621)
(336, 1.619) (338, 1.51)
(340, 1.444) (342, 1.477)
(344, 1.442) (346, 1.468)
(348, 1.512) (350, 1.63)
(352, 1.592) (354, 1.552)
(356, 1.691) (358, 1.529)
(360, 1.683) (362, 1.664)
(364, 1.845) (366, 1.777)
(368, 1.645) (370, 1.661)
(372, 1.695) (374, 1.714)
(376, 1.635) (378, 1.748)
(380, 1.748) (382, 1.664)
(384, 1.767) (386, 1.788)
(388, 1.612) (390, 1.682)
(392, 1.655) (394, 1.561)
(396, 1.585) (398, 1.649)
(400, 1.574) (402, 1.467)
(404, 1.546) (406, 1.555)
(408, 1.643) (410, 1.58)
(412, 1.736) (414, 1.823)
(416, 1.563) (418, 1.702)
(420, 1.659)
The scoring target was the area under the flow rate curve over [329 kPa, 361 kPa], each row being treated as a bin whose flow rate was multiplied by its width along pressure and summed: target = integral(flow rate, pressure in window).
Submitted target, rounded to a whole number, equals 50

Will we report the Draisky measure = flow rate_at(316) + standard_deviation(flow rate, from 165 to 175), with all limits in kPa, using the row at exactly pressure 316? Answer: 1.67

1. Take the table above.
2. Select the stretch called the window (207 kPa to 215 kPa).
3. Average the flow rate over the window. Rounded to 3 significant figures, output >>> 1.98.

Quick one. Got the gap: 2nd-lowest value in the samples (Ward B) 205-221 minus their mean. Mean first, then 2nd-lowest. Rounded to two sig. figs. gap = -0.094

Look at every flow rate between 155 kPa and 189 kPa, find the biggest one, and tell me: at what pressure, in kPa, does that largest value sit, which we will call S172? 180 kPa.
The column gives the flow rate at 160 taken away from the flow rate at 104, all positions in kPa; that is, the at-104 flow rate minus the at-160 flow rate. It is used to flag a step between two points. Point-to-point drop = -0.14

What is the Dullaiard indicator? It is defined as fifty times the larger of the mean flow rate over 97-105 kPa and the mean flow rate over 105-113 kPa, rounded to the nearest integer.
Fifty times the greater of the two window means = 91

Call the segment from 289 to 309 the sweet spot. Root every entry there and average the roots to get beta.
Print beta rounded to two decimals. 1.35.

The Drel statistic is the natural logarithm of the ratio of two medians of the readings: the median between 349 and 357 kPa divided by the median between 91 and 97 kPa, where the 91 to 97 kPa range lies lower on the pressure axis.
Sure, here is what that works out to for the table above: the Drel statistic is -0.15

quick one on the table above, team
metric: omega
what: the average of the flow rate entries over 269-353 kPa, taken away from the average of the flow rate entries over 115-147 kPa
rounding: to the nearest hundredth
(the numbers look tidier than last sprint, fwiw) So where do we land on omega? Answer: 0.03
